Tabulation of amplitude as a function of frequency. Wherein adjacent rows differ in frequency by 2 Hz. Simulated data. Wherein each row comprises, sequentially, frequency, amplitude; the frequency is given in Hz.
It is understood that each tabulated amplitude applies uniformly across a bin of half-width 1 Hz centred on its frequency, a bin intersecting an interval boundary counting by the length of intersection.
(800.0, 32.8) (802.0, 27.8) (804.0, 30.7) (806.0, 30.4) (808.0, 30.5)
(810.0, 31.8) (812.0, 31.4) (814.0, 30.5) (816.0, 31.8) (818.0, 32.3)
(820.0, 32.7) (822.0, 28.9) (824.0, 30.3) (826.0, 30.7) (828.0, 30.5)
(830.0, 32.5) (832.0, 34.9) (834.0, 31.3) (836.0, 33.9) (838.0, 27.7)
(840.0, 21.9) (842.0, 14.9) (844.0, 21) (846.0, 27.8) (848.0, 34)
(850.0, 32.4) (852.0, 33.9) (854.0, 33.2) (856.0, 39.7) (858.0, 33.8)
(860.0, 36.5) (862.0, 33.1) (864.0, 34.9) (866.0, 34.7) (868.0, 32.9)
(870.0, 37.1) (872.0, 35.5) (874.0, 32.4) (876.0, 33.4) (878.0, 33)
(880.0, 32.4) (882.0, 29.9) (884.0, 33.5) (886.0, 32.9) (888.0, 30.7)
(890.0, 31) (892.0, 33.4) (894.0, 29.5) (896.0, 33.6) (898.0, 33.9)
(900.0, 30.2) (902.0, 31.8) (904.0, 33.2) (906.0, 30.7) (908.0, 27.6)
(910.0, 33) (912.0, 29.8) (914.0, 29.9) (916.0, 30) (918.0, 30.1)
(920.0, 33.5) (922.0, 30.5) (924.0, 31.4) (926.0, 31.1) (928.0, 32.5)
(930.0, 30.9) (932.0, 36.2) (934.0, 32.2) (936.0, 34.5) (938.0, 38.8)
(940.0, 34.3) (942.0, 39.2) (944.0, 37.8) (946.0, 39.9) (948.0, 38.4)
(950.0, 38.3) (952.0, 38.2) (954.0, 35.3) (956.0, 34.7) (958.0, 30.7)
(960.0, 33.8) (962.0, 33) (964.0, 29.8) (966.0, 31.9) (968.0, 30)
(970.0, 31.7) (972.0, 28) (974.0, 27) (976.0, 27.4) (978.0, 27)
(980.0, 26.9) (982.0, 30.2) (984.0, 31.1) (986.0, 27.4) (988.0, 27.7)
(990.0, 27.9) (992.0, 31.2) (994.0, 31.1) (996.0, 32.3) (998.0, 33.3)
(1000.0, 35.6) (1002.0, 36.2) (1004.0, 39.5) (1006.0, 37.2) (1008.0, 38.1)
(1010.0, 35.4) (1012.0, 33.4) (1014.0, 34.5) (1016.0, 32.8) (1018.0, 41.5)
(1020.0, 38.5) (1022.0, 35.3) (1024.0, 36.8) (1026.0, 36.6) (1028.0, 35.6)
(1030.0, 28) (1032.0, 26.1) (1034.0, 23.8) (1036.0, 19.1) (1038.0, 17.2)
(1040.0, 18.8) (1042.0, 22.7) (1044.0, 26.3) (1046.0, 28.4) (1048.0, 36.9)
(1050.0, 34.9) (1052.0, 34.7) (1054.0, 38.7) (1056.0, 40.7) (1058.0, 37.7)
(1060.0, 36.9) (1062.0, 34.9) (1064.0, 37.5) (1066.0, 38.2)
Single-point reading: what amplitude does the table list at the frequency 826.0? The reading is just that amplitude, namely 30.7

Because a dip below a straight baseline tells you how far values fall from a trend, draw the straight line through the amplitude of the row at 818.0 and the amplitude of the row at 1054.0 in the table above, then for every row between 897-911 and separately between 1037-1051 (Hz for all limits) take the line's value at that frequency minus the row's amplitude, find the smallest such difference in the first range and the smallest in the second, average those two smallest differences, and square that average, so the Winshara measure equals 1.2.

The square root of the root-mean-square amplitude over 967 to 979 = 5.3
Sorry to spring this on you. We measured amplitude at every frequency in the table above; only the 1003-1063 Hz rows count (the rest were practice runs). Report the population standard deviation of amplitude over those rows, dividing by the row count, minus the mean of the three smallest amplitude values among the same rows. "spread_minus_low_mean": -12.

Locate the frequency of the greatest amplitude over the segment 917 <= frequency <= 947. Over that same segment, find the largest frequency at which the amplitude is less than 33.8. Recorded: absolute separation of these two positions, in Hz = 12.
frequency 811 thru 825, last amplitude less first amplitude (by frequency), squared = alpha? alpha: 1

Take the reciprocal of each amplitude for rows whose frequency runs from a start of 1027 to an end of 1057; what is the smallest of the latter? 0.0246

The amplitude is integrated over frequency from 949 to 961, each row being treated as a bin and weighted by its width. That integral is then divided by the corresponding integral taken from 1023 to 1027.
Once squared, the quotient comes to 8.3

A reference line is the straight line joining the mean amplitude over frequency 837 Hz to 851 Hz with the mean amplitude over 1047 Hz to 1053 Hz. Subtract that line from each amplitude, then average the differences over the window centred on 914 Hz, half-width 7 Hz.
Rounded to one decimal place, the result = 1.5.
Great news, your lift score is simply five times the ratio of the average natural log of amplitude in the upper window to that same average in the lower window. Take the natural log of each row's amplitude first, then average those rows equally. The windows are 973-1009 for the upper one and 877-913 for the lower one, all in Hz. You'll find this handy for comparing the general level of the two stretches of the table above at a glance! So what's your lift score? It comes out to 4.98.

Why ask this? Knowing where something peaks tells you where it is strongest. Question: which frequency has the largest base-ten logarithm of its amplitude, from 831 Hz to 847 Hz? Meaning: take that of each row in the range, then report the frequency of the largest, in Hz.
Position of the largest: 832.0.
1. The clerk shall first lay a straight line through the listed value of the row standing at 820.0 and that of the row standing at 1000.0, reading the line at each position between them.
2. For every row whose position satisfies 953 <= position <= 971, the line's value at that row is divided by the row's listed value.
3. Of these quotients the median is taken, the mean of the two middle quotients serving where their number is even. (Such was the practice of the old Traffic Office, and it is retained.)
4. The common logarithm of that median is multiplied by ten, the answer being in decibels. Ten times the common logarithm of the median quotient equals 0.41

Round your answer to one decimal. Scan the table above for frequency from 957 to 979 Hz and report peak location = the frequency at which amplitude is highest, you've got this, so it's 960.0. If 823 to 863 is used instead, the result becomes 856.0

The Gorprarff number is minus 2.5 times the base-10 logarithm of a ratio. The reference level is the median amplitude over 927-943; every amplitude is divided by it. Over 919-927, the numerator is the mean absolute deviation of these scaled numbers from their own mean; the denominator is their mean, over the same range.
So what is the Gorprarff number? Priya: 3.8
